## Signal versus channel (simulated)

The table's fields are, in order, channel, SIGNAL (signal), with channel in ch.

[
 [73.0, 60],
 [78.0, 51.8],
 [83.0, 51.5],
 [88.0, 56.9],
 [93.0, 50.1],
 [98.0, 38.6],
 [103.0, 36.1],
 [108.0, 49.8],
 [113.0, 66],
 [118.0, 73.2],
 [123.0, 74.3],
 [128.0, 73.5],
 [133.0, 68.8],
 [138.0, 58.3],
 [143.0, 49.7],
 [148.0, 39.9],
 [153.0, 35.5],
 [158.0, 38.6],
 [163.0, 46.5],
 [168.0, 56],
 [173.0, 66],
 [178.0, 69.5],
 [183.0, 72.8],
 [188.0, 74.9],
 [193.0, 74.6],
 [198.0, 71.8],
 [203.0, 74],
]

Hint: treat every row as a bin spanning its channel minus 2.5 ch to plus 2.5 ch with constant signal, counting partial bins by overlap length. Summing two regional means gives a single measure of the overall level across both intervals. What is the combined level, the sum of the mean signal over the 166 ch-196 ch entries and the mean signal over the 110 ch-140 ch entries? 138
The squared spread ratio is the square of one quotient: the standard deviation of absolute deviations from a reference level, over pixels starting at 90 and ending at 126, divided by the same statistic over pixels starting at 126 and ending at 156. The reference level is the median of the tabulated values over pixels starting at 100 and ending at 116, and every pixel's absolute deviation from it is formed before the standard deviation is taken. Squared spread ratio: 1.4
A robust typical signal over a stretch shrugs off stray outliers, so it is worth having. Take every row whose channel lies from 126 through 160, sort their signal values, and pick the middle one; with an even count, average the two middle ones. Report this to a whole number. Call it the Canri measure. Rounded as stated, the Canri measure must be 50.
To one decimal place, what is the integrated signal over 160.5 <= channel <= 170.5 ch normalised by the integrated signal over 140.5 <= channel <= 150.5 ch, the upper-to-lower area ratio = 1.1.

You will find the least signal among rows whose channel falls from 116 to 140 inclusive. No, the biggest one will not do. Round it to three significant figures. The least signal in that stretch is 58.3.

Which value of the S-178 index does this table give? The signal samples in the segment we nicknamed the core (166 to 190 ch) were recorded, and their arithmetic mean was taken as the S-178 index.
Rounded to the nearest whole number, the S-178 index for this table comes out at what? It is 68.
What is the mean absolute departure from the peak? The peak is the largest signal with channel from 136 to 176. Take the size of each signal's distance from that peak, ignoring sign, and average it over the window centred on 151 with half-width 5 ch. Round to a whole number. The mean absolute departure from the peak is 28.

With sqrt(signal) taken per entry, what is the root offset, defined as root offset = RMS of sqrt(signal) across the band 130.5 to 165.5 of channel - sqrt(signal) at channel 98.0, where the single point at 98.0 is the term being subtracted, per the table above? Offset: 0.7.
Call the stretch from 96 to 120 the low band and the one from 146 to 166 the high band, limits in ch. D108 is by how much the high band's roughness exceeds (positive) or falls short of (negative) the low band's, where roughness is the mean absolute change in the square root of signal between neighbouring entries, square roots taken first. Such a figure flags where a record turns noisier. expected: -0.3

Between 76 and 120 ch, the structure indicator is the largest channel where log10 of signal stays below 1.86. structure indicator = 113.0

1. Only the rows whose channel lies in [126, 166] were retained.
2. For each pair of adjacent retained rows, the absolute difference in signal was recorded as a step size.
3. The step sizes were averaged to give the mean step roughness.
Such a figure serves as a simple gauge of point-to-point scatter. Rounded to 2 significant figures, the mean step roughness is 7.0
